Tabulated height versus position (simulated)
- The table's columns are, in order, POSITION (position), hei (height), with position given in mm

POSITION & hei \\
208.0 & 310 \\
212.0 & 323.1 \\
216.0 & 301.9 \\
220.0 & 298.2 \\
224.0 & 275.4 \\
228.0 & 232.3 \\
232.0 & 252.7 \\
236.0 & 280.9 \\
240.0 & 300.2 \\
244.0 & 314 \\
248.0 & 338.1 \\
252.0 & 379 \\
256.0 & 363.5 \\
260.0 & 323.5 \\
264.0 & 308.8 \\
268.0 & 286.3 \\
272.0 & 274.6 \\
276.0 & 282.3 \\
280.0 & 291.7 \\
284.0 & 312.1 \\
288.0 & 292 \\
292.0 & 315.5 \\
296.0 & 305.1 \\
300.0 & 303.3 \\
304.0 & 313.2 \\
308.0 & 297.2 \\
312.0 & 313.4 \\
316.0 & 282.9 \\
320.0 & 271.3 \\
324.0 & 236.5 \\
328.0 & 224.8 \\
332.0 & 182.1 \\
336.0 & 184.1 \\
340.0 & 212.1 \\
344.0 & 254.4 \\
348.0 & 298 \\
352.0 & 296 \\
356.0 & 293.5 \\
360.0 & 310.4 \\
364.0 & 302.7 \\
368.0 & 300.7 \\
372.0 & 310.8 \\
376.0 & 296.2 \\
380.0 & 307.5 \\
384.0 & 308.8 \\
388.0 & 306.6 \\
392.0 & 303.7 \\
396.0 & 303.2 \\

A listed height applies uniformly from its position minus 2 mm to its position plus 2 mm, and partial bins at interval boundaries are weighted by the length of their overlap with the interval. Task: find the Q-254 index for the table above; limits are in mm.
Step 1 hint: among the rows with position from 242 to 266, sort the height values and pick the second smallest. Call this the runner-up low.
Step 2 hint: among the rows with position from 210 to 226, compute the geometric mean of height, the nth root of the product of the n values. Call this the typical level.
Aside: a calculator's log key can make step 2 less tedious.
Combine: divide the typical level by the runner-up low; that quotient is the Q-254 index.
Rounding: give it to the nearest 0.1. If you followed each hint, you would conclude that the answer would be 1.0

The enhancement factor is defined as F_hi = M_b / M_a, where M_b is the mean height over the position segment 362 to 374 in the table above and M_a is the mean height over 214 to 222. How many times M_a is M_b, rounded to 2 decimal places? 1.02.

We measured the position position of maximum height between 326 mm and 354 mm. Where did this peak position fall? 348.0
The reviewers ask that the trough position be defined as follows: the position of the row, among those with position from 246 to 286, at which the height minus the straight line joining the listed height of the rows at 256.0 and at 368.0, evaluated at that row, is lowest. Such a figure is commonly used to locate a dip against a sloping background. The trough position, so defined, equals 272.0 mm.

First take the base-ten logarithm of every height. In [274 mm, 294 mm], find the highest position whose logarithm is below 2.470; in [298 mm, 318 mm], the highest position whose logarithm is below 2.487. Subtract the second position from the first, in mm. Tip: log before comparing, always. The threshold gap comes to -28 mm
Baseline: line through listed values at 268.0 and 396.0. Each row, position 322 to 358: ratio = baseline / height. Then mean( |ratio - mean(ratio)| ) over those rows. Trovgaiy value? 0.196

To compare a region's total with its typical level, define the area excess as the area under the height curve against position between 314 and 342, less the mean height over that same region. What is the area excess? 6148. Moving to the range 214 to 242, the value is 7489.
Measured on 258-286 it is 8020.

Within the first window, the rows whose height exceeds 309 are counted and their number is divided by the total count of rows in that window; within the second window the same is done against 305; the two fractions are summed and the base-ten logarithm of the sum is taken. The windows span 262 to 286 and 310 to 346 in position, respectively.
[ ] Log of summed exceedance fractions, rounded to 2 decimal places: -0.56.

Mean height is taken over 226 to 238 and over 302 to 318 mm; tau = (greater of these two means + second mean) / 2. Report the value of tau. 302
